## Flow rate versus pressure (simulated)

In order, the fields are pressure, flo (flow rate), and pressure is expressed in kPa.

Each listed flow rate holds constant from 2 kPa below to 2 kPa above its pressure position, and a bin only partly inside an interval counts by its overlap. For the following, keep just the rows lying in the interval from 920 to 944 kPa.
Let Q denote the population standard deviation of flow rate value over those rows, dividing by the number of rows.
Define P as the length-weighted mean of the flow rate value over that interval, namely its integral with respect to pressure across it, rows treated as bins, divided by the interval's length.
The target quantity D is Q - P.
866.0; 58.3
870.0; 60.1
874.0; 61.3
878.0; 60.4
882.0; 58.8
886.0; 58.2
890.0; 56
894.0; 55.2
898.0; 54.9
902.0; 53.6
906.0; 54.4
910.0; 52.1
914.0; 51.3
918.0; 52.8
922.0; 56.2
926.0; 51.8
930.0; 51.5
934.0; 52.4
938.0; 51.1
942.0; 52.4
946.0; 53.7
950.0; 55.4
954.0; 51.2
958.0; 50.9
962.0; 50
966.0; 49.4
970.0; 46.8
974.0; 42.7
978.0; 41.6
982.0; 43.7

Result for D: -50.9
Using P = 52.6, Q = 1.69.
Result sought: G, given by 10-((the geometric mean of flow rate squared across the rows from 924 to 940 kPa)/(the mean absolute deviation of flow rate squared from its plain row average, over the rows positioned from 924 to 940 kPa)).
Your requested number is -55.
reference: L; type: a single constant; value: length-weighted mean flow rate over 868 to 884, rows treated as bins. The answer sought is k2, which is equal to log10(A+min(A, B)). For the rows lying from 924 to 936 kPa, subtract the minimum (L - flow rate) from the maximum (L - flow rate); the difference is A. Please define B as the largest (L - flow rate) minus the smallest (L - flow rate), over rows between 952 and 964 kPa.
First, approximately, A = 0.9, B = 1.2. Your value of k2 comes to 0.26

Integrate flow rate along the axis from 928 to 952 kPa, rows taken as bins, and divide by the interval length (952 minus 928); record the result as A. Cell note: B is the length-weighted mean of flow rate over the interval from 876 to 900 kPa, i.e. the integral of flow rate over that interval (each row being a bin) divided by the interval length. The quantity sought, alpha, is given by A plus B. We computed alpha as 110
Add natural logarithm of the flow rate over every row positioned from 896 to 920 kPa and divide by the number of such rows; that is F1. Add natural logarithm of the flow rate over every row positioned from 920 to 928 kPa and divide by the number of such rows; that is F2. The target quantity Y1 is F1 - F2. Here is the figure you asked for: -0.015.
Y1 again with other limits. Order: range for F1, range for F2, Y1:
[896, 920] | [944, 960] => 0.008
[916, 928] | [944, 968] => 0.035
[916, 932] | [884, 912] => -0.034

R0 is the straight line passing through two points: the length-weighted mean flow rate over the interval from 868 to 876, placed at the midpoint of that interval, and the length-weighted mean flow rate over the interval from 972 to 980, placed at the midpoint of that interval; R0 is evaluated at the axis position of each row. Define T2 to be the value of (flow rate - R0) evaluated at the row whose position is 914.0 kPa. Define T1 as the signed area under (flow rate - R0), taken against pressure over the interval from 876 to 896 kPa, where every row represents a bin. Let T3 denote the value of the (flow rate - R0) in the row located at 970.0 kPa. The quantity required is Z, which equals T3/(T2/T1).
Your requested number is 18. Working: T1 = -10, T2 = -2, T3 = 3.6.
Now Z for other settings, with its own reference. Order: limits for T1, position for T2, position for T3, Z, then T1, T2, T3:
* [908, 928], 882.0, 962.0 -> -317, 7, 0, 5.4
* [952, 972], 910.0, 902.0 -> 96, 100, -2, -1.7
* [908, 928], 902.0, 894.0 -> 6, 7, -2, -1.6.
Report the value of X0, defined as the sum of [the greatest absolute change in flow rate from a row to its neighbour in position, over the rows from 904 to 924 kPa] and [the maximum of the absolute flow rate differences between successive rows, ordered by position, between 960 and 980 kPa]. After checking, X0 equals 7.5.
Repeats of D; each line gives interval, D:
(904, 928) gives -51.4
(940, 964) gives -50.4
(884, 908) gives -53.9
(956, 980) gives -43.3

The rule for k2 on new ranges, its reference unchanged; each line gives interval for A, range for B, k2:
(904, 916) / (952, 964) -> 0.63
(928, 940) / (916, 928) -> 0.41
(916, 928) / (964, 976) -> 0.94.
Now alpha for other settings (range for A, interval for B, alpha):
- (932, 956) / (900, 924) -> 106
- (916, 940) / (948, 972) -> 103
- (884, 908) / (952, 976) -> 104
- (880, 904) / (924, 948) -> 108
